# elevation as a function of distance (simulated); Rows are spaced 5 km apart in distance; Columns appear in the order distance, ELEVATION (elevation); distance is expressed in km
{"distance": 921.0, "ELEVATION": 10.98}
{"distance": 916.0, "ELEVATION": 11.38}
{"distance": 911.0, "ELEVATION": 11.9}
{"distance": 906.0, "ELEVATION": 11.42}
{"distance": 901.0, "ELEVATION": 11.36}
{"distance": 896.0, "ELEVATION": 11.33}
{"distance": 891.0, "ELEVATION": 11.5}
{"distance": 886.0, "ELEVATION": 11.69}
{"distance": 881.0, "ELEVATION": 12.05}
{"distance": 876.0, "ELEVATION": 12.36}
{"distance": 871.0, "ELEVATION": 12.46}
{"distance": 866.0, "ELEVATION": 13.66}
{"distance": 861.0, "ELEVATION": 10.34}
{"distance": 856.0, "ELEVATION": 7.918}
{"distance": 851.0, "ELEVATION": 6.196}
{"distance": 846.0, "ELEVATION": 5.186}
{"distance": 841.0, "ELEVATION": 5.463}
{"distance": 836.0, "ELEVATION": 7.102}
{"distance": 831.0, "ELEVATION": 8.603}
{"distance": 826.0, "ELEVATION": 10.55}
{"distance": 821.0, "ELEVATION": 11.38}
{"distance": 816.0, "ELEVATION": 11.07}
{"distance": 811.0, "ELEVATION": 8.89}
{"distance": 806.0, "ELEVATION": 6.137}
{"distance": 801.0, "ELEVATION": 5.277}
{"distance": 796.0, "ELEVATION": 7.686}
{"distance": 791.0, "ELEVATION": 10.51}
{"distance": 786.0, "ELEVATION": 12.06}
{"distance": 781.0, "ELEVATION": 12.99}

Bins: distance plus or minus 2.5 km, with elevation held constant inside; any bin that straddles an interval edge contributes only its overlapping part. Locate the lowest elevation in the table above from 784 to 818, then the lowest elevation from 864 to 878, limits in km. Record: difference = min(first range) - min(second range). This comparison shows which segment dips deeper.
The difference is -7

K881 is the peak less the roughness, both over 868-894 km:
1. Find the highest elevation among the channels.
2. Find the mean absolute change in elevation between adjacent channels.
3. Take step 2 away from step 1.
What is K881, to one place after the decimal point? 12.2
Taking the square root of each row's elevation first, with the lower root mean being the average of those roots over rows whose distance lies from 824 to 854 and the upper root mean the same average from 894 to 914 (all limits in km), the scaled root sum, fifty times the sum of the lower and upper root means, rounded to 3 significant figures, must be 302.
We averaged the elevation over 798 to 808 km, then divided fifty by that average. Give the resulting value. 9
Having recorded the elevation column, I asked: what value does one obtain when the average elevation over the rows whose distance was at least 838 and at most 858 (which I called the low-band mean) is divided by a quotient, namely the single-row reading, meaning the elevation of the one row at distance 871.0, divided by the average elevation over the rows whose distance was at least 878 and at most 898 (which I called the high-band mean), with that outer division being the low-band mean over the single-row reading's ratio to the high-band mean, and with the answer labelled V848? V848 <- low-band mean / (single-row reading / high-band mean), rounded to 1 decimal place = 5.8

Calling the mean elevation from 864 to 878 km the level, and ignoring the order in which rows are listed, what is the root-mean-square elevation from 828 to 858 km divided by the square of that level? 0.042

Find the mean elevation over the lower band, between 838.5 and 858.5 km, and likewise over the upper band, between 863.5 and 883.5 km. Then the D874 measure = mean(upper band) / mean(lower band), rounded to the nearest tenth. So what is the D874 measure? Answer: 2.0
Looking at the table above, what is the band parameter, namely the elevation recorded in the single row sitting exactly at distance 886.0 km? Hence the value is 11.69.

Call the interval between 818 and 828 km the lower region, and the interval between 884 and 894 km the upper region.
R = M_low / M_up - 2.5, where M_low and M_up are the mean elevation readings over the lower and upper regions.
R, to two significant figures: -1.6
